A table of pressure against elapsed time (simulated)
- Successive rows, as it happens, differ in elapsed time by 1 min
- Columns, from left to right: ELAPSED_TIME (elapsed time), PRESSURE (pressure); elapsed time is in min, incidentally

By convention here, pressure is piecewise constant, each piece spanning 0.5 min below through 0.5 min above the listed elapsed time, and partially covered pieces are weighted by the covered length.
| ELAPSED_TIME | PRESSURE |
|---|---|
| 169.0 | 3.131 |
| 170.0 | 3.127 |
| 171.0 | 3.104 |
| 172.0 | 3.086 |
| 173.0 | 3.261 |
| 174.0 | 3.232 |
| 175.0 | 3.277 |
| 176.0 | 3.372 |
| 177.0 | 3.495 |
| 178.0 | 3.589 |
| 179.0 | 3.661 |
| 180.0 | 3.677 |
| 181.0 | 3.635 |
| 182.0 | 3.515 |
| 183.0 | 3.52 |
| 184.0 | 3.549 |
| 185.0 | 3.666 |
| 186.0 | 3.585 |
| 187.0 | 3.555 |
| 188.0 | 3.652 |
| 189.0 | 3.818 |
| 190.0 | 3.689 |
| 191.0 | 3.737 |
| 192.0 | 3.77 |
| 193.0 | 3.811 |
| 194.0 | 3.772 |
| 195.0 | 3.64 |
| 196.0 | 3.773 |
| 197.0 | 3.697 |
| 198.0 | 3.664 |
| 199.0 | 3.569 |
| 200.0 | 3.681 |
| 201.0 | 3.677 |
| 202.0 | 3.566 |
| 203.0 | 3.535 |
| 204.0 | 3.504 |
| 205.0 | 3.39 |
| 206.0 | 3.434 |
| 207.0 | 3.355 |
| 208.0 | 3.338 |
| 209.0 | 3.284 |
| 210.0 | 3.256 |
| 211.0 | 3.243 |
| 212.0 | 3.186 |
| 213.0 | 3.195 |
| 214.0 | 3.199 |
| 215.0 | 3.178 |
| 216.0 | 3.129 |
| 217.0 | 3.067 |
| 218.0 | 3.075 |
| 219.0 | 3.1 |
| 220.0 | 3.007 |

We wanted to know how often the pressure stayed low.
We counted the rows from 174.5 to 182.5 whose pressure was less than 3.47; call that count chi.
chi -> 2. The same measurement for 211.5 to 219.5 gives 8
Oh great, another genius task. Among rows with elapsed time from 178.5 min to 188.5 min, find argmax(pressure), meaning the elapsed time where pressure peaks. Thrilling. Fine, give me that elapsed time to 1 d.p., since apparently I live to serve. 180.0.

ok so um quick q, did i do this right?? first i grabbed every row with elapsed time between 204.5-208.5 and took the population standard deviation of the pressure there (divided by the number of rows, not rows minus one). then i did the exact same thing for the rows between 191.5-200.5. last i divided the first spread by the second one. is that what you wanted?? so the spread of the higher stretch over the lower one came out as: 0.50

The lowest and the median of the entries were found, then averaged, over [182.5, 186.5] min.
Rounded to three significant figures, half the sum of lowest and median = 3.54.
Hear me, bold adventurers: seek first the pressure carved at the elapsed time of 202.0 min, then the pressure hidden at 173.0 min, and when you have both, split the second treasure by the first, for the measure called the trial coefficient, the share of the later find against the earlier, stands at 0.91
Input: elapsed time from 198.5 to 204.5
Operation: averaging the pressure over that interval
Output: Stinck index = 3.59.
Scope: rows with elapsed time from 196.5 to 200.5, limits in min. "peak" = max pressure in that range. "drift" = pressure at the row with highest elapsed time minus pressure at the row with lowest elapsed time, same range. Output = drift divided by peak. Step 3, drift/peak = 0.00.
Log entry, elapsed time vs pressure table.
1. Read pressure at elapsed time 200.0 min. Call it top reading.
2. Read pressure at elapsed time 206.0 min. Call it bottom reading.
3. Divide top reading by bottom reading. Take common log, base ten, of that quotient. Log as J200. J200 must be 0.030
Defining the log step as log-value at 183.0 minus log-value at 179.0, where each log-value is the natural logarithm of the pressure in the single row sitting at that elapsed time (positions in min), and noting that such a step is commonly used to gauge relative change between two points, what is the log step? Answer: -0.04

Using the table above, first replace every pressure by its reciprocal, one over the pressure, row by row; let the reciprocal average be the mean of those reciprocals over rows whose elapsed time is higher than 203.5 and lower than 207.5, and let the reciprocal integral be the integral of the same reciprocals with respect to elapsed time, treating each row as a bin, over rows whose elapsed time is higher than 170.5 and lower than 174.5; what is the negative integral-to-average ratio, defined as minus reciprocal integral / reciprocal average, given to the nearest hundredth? -4.32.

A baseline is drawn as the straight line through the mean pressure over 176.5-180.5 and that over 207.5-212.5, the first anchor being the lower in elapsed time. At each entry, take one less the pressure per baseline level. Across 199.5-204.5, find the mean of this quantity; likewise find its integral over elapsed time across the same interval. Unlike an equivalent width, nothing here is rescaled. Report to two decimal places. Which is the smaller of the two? -0.36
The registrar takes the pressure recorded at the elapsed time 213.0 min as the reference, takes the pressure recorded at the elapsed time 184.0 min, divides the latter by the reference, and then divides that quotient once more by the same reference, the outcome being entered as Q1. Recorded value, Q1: 0.35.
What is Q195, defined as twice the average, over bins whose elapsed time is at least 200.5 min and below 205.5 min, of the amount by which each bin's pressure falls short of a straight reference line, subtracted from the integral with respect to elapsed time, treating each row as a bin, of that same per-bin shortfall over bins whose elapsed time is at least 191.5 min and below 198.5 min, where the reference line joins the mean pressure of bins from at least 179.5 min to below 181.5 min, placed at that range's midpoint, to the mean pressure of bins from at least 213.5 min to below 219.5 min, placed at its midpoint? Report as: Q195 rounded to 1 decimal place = -1.6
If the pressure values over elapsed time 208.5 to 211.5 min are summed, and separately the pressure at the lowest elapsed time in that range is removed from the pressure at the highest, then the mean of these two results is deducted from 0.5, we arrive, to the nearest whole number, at -4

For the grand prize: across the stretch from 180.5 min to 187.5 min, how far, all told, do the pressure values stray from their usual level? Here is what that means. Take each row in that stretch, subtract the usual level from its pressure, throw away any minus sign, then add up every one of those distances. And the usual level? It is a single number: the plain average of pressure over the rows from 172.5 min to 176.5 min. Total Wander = 2.0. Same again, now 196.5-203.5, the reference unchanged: 2.4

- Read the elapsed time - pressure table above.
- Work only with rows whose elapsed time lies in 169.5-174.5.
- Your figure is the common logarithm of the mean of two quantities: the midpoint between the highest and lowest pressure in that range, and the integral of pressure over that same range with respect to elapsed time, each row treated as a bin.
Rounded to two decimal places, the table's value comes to 0.98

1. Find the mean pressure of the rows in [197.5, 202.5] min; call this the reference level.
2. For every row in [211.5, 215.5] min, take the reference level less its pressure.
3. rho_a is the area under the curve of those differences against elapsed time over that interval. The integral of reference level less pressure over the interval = 1.8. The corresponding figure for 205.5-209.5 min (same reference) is 1.1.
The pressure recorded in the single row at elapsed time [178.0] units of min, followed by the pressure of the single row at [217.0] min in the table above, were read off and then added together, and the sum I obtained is 6.66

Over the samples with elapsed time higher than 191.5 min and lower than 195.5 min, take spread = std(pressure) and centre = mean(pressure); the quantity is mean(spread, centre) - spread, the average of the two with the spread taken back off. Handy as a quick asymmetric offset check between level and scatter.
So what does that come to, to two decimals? 1.84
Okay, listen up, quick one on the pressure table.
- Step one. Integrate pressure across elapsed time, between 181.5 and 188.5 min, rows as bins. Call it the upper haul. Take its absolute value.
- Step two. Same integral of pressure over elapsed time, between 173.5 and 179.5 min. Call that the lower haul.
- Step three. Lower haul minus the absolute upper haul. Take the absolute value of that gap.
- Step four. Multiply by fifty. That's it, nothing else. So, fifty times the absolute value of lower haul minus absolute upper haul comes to 221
